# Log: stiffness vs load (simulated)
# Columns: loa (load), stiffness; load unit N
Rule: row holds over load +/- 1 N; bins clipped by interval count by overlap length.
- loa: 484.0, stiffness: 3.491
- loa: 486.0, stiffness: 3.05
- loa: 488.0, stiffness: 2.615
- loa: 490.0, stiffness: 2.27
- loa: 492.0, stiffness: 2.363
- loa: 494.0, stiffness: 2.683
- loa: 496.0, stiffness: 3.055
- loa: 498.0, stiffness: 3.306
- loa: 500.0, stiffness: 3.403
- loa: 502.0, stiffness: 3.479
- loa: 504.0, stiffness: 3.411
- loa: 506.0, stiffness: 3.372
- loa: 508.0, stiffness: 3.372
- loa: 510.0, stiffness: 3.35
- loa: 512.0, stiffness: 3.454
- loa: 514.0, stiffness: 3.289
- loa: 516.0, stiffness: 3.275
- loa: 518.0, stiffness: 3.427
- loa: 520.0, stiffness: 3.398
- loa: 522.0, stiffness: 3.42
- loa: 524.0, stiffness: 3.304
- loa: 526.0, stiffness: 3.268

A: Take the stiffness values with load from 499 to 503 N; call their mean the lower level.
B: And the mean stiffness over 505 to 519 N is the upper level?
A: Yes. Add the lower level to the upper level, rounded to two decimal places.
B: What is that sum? 6.80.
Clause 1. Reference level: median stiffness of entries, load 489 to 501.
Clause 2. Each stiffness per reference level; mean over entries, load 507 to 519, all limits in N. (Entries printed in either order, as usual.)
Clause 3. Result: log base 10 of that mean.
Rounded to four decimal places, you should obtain 0.0688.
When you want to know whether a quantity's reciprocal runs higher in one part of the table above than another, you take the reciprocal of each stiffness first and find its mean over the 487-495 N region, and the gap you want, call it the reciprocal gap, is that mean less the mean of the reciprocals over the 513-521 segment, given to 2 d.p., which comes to 0.11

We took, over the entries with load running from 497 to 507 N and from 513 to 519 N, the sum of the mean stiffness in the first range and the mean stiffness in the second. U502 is 6.72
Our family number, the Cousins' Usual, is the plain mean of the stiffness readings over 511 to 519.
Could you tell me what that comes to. 3.36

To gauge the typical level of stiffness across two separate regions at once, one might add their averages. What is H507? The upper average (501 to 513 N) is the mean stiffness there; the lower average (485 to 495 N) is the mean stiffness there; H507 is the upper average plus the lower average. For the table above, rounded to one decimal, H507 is 6.0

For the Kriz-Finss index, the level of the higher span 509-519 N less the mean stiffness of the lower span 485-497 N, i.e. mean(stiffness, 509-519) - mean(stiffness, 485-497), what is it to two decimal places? 0.69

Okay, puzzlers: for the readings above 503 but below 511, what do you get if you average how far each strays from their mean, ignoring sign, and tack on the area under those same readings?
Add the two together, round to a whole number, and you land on 27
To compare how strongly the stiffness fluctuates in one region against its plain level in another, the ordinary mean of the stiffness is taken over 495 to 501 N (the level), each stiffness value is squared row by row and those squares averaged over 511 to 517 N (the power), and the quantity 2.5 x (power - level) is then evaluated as 19.8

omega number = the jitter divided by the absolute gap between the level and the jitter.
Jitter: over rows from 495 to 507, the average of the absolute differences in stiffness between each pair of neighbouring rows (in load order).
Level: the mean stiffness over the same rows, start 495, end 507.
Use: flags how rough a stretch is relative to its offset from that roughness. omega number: 0.033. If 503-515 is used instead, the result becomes 0.020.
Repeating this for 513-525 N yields 0.020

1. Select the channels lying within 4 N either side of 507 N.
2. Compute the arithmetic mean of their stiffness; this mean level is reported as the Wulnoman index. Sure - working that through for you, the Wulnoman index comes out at 3.38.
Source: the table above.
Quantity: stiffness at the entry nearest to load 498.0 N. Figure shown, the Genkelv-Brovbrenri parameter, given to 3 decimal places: 3.306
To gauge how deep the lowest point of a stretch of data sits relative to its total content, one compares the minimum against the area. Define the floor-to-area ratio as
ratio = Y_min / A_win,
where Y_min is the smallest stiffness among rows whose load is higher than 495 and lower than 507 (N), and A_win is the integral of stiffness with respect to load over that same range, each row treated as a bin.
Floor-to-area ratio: 0.076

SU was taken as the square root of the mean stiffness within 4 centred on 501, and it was 1.85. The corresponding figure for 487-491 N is 1.56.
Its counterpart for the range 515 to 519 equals 1.83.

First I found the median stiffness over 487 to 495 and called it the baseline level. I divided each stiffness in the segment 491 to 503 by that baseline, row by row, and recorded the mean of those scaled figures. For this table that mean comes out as 1.22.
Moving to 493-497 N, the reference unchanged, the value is 1.15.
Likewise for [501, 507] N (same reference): 1.37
